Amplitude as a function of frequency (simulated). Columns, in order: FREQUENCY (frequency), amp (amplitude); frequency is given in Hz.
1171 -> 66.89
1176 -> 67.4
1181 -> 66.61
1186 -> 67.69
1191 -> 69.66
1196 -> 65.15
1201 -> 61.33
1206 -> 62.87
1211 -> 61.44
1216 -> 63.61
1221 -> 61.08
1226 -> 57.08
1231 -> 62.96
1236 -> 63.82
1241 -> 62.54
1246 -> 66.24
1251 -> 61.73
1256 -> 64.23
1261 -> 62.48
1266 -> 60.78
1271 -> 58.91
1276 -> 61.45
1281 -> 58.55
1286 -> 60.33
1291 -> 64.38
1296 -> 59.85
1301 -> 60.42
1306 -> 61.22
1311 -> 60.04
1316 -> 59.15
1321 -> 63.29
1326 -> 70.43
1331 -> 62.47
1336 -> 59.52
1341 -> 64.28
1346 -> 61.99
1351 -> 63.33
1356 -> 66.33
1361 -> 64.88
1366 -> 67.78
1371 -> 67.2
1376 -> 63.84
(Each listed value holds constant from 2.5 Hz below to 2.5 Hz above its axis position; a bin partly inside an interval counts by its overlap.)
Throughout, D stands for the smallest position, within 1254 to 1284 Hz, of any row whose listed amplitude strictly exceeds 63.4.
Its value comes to 1256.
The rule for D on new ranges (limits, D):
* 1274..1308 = 1291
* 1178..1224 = 1181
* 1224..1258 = 1236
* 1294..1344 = 1326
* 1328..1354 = 1341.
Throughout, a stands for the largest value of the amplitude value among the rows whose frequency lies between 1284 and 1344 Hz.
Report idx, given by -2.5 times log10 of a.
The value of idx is -4.619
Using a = 70.43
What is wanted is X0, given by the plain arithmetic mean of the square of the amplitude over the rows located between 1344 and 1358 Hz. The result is 4084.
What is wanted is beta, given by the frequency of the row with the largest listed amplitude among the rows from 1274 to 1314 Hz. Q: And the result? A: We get 1291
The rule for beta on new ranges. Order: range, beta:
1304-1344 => 1326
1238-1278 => 1246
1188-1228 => 1191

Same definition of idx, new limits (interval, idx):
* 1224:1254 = -4.553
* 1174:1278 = -4.607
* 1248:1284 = -4.519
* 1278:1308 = -4.522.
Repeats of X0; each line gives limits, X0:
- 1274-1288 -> 3615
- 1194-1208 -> 3986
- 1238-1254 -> 4037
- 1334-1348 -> 3839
